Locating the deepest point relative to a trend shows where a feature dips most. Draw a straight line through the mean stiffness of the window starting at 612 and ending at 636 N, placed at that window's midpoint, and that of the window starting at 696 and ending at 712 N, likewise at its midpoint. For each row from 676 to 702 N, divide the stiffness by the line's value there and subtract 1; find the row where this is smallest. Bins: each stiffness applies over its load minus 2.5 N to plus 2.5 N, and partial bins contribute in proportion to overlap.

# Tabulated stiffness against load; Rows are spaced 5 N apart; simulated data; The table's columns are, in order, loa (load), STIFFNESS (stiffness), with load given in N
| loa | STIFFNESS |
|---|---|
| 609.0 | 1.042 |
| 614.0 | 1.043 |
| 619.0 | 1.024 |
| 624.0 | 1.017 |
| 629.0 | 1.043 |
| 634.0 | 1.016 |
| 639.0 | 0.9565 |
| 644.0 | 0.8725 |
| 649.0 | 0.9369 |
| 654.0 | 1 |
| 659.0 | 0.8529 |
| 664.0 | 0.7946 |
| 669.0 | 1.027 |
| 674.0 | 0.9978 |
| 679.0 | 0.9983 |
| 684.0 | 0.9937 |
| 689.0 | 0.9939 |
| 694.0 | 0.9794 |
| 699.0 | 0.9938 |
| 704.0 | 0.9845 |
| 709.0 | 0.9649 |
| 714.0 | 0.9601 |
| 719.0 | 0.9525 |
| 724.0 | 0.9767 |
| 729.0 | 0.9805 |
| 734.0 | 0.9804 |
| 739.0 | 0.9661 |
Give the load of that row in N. 694.0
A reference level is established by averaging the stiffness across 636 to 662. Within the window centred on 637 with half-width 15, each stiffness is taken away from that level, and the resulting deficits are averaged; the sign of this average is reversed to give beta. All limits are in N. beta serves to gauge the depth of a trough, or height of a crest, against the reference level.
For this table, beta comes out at 0.050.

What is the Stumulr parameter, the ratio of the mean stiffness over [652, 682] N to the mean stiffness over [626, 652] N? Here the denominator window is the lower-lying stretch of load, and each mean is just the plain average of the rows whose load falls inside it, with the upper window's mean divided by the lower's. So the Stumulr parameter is 0.98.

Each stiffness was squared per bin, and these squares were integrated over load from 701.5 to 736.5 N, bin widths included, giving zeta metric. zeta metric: 33.0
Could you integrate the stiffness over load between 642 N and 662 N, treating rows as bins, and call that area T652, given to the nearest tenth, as 18.3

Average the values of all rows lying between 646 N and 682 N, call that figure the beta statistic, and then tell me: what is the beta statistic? 0.94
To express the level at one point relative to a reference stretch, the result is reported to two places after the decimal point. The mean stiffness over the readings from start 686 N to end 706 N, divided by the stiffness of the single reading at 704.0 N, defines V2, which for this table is 1.00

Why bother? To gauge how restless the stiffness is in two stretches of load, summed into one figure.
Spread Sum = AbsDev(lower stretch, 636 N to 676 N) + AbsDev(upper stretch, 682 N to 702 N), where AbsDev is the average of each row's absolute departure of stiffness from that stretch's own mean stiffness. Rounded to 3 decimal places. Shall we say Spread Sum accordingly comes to 0.073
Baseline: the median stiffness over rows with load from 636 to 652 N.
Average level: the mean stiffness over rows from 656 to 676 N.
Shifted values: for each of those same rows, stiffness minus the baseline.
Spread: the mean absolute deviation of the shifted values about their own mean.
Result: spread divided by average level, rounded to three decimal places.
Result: 0.103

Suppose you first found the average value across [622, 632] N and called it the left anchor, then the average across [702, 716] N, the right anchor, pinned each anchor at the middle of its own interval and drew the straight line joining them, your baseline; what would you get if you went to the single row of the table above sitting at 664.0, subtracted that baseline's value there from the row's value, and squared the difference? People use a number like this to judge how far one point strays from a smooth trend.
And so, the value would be 0.043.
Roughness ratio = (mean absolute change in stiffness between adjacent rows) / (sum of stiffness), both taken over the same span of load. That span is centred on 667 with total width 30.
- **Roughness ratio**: 0.0165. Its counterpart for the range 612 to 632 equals 0.0042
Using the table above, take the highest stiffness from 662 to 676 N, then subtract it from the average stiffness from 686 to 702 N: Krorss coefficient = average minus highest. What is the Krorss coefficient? -0.038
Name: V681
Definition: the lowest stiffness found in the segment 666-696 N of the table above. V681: 0.9794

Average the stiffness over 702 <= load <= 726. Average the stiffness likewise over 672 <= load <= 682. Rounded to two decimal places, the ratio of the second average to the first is 1.03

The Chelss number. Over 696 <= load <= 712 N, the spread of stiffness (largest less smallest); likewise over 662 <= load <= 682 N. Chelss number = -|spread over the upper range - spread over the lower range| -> -0.20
